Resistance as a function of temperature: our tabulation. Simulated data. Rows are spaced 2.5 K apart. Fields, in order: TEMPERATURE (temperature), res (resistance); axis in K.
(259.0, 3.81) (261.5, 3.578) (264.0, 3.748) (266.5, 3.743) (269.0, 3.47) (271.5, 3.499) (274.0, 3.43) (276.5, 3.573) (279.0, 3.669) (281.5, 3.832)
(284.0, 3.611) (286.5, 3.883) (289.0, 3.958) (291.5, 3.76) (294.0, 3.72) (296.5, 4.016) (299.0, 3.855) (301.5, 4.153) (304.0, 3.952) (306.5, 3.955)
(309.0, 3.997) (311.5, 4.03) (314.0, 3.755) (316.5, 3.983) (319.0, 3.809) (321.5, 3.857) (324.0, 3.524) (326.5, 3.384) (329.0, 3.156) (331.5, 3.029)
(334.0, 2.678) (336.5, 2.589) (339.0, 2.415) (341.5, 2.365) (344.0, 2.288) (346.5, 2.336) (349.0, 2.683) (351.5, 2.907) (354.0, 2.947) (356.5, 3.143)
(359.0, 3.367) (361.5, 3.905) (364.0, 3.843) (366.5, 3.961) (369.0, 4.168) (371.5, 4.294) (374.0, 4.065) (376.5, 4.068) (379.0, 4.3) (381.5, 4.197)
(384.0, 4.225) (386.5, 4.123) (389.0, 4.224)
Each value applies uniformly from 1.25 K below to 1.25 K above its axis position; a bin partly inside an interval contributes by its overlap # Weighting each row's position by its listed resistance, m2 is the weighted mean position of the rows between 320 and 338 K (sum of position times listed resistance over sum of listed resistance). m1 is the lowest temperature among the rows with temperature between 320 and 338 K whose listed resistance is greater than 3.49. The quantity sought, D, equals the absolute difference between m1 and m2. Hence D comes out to 6.8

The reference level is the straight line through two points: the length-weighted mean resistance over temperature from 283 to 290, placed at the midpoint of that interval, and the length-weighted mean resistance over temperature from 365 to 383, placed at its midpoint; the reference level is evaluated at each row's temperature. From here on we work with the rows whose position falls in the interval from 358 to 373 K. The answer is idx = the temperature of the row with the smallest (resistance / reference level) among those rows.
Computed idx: 359.0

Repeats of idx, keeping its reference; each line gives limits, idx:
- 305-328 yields 326.5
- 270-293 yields 274.0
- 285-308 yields 294.0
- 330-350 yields 344.0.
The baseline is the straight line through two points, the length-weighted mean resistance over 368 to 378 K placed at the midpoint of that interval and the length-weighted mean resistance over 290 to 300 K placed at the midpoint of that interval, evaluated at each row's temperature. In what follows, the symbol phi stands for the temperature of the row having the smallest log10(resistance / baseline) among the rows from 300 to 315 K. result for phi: 314.0 K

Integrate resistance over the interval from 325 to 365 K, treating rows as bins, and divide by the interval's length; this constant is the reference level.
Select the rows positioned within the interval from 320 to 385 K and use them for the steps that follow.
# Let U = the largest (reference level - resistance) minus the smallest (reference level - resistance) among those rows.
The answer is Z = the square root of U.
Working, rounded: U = 2.0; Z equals 1.42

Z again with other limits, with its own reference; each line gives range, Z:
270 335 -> 1.21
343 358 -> 0.92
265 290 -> 0.73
